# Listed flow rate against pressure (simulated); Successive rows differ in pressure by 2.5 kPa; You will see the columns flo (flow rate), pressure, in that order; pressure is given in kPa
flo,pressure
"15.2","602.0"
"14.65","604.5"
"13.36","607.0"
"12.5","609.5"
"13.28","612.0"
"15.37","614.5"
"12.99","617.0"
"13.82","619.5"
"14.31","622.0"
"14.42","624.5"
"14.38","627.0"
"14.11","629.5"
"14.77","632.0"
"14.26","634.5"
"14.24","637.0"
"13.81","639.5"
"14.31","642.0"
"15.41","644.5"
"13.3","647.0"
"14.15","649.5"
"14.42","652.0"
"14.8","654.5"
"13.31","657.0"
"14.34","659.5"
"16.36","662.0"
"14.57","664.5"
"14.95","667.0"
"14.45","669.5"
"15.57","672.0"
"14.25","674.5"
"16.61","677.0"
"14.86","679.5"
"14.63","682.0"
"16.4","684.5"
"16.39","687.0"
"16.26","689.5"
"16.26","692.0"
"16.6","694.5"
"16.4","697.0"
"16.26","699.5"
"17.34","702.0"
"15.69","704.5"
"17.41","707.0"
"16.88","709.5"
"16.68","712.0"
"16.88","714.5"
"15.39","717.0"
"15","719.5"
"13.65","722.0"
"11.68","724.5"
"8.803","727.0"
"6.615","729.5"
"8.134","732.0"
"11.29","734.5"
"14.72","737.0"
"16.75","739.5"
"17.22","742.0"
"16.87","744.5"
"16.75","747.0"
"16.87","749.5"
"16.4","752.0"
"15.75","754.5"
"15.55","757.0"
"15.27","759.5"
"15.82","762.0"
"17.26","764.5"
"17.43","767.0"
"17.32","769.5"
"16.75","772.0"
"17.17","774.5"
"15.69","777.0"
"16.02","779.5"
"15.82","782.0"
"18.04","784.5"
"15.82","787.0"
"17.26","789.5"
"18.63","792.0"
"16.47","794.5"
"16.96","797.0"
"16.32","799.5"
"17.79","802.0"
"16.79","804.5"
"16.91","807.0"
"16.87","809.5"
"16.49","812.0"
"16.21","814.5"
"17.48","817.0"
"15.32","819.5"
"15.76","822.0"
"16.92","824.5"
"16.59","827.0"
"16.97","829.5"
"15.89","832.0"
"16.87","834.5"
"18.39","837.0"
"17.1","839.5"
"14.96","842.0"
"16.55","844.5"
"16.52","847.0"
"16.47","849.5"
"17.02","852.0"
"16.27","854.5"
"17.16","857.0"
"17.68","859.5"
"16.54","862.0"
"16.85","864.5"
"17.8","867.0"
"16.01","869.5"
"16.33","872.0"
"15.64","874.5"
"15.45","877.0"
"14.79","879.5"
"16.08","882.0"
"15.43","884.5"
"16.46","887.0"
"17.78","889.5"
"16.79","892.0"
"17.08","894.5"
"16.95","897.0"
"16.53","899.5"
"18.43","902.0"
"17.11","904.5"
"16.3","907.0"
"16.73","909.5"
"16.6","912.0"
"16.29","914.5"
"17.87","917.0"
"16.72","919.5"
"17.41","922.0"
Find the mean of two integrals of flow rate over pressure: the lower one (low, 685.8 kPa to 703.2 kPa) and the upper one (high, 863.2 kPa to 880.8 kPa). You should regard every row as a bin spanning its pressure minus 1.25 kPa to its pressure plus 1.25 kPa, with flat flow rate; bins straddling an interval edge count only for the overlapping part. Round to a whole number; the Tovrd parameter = 285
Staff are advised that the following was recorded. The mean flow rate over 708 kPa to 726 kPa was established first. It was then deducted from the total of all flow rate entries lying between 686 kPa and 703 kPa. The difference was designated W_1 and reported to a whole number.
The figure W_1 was 100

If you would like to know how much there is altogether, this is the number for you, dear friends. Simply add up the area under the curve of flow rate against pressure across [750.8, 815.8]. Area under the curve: 1082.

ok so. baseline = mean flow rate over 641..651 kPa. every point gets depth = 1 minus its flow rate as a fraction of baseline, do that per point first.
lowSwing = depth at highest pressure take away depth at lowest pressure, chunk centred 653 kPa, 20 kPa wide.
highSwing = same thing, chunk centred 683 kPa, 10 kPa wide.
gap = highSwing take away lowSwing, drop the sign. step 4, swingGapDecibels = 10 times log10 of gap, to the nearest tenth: -13.9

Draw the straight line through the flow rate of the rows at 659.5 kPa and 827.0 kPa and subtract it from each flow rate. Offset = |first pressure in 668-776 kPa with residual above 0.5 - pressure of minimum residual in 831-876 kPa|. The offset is 170.0 kPa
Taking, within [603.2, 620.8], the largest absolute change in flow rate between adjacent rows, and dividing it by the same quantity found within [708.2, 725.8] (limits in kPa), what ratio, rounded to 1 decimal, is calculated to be 1.2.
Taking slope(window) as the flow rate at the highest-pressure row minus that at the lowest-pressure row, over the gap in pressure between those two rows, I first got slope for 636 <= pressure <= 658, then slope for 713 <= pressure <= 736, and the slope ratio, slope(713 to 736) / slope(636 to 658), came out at 6.0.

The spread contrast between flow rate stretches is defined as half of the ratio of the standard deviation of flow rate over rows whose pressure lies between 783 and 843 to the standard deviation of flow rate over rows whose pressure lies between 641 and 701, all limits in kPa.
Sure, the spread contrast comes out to 0.42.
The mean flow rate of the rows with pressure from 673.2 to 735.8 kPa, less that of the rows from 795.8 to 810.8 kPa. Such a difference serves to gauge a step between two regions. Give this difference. -2.3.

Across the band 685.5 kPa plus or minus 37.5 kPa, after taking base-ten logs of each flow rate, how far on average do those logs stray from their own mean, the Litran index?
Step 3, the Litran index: 0.028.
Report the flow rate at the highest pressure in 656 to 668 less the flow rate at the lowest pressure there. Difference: 1.6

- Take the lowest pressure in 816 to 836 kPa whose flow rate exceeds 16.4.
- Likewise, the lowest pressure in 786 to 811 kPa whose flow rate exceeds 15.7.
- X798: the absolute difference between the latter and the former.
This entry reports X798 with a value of 30.0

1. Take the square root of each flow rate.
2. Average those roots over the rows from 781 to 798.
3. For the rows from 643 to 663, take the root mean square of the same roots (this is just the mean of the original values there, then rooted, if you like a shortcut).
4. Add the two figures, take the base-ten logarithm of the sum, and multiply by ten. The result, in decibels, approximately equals 8.99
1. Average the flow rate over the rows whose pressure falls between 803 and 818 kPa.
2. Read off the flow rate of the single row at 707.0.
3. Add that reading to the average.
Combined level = 34.2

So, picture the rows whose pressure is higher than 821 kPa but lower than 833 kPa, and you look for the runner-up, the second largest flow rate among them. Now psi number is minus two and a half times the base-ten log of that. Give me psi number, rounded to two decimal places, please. -3.07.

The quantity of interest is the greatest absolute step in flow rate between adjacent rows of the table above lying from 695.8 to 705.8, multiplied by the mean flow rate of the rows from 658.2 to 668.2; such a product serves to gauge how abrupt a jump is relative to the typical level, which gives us 25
